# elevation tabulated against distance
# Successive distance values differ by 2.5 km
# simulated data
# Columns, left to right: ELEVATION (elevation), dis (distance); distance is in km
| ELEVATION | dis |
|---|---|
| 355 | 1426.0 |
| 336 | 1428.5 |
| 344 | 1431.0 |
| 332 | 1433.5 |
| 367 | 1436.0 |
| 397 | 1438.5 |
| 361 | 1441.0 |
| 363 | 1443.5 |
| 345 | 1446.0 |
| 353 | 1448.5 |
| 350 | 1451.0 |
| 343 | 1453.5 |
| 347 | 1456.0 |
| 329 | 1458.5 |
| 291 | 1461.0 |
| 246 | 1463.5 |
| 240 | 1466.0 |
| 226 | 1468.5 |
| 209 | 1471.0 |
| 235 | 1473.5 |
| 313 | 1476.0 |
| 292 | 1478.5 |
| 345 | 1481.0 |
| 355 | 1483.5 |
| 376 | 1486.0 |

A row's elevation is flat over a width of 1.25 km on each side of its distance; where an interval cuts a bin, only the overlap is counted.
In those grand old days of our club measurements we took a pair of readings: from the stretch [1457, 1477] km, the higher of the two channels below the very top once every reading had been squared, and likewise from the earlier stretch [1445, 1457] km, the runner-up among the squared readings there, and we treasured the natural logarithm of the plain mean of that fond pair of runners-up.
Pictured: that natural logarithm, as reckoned 11.6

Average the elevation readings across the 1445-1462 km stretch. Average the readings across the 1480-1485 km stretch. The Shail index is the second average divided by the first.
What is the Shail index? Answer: 1.04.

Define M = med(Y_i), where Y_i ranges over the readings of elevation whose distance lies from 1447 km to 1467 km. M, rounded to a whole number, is 336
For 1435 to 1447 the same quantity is 363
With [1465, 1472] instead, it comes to 226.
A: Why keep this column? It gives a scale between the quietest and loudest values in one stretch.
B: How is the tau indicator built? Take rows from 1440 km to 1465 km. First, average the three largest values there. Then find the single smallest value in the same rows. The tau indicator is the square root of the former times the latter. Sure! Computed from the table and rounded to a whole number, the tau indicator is 297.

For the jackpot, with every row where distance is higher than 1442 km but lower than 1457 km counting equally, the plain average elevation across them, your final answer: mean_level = 350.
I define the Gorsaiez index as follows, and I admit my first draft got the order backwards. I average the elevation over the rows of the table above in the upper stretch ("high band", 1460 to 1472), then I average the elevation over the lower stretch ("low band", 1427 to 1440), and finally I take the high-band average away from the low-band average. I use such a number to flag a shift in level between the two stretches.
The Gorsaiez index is 113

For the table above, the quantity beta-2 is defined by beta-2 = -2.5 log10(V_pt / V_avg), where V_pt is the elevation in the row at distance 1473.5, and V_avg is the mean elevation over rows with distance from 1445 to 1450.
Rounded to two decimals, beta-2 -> 0.43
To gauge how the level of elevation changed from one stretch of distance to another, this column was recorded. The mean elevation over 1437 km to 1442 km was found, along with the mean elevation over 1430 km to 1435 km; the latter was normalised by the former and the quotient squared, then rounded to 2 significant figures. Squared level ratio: 0.80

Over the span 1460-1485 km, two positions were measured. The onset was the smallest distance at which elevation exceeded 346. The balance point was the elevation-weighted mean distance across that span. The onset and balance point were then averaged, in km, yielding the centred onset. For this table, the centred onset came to 1478.3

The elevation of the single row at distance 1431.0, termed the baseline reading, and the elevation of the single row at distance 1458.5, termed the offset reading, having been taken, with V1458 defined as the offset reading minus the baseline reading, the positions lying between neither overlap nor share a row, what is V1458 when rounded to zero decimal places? -15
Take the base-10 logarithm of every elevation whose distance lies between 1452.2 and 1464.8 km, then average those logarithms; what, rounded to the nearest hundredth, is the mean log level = 2.49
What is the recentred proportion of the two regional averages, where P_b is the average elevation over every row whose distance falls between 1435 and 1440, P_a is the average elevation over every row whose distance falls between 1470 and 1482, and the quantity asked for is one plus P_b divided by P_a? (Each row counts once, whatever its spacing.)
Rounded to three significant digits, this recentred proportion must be 2.37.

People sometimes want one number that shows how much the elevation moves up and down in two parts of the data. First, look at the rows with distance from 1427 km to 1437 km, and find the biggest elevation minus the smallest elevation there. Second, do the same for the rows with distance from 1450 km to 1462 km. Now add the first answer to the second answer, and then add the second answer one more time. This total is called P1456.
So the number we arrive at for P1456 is 153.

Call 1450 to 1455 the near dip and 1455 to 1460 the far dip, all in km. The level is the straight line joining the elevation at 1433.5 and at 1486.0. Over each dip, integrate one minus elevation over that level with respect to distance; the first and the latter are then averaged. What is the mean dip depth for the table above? 0.1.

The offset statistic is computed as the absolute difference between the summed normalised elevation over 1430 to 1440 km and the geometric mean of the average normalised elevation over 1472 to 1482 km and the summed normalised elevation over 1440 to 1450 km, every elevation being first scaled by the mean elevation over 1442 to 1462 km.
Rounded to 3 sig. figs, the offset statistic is 2.33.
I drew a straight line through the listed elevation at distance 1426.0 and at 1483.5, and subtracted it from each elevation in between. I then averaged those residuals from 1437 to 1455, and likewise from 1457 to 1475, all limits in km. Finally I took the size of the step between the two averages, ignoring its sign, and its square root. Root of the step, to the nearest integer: 10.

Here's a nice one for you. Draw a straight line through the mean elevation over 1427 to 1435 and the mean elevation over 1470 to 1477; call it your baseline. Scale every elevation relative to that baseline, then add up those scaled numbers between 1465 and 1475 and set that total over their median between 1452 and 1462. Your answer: 3.00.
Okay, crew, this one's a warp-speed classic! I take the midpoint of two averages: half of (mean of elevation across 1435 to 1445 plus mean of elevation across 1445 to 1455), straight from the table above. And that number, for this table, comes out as 360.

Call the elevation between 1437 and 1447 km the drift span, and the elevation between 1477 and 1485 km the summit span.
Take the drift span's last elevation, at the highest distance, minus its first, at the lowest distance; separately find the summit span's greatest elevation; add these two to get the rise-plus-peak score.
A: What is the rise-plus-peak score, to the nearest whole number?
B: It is 303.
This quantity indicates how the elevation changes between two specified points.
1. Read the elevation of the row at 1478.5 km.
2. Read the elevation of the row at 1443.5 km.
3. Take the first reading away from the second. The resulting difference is 71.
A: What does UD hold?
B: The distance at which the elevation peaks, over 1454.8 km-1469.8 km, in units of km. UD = 1456.0 km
